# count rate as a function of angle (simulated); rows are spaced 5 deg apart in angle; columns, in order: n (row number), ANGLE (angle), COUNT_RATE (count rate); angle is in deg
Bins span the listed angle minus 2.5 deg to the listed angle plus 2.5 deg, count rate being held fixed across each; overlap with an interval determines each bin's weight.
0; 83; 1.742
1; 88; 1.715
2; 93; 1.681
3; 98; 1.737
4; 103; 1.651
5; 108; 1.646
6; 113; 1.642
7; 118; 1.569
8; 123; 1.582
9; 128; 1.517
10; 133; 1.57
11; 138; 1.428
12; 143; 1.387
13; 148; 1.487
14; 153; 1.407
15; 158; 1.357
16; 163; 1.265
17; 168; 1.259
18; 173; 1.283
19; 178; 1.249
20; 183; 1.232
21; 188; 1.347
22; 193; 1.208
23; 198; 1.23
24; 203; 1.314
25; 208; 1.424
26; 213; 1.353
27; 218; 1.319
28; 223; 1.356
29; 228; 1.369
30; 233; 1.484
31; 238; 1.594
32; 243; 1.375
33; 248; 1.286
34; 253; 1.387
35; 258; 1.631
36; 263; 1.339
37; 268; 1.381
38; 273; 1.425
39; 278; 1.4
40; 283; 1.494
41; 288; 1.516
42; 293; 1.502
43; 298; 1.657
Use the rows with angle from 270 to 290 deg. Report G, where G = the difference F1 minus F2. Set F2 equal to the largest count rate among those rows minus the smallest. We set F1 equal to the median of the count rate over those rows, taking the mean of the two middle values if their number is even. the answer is 1.34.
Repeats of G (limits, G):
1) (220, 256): 1.07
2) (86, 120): 1.48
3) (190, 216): 1.10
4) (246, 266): 1.02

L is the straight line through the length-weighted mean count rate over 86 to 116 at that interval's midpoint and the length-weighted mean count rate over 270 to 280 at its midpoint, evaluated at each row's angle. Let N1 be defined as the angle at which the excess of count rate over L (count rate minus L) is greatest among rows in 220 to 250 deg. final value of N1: 238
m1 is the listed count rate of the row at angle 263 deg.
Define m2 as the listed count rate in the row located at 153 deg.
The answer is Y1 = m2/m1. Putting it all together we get 1.05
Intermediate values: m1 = 1.339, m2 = 1.407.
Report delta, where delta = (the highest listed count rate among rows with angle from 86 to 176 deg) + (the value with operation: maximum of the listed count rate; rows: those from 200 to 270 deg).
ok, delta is 3.37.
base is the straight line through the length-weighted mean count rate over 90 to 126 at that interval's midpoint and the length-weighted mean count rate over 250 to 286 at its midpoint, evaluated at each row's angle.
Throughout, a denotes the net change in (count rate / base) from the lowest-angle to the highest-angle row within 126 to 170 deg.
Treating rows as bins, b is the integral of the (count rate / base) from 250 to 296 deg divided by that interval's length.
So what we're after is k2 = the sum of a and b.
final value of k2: 0.88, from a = -0.13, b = 1.02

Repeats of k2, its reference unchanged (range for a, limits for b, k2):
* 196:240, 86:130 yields 1.27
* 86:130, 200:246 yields 0.85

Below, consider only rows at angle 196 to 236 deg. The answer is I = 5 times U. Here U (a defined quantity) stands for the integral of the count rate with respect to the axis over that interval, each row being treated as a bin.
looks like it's 272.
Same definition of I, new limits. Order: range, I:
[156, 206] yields 319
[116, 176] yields 427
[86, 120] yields 283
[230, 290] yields 432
